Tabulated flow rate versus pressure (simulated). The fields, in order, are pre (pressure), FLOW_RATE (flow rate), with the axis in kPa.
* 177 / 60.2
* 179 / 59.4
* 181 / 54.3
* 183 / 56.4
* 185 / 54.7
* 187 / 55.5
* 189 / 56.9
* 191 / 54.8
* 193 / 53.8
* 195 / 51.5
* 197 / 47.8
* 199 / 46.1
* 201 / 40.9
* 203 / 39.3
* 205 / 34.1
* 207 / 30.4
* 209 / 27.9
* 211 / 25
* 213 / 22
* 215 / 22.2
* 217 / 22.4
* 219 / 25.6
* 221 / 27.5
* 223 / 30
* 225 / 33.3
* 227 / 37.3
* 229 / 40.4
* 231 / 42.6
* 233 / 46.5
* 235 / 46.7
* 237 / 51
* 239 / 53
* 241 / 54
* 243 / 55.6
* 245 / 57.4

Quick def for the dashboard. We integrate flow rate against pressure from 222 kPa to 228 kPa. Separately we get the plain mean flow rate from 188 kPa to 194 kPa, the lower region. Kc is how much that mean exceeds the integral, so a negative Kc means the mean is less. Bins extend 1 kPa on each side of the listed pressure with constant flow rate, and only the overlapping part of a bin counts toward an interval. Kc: -146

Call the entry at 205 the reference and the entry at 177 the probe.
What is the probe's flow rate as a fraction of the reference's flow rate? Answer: 1.8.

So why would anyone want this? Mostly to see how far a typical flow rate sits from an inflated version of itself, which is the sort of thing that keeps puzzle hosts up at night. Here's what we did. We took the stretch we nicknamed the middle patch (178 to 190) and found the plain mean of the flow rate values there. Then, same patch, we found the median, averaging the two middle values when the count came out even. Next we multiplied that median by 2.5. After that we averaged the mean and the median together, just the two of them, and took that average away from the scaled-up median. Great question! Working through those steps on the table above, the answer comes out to 84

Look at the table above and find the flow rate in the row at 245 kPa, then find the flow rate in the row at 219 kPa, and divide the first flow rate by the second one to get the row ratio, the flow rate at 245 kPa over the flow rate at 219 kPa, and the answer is 2.24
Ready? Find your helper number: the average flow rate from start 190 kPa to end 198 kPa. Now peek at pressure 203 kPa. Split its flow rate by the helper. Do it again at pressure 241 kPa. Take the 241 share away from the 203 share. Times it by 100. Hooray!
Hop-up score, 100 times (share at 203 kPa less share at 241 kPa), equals -28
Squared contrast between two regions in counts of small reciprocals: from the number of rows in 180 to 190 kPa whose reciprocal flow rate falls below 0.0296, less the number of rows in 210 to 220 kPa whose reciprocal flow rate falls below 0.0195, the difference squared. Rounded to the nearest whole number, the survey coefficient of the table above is 25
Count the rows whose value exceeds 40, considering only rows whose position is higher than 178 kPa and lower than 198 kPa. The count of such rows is 10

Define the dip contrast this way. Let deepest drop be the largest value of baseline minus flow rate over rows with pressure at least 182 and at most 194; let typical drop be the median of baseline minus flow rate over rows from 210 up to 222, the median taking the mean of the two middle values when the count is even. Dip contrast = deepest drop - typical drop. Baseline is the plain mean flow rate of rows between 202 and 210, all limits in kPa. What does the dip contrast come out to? -30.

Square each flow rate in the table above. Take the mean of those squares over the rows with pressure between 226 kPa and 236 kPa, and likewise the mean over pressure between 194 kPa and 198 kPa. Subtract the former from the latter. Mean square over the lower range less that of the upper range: 632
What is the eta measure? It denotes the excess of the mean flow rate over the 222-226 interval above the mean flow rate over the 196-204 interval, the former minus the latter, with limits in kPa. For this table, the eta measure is -12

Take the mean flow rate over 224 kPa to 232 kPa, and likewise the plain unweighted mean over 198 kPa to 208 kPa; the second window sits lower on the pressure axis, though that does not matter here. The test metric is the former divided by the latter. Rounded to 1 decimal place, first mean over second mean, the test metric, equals 1.0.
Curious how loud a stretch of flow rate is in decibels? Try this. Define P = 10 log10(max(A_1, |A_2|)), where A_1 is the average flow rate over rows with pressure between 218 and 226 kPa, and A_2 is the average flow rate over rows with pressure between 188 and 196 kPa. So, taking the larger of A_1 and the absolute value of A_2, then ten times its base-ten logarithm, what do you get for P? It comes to 17.3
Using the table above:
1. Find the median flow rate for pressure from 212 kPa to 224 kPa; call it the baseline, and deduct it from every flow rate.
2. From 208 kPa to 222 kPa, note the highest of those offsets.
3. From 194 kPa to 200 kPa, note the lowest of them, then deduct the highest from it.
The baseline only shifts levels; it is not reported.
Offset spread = 18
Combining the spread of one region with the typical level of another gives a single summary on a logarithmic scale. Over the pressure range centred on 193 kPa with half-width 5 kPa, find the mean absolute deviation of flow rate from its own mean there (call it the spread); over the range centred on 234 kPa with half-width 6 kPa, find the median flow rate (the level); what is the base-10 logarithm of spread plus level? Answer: 1.69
